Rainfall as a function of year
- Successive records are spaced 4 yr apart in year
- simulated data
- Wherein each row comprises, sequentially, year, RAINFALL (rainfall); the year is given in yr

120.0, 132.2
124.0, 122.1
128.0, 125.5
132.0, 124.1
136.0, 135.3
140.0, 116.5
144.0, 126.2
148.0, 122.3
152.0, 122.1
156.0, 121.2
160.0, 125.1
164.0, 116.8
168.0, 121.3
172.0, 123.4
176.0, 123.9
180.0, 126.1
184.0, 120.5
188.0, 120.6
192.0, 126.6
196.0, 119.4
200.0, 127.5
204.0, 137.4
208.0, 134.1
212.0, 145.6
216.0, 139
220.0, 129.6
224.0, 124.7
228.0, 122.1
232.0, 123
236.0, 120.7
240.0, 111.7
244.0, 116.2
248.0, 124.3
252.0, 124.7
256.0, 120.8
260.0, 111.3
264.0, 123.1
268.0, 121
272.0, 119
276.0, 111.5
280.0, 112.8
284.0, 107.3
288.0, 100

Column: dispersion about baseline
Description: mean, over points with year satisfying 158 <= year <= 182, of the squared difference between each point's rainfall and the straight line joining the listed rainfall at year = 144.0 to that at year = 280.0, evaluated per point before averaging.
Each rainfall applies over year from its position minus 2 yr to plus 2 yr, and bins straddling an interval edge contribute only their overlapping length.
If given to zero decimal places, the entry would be 12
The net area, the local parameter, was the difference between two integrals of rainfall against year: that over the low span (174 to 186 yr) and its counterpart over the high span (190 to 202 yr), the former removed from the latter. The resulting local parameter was 12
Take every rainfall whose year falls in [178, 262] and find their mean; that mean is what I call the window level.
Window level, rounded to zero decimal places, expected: 125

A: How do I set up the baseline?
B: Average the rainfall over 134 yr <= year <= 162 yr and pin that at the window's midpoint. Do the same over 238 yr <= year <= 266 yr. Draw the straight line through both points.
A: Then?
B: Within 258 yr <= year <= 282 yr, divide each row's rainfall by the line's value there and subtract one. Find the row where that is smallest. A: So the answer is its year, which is 260.0 yr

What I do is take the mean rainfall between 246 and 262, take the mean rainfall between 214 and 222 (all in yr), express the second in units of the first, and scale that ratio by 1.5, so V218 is 1.67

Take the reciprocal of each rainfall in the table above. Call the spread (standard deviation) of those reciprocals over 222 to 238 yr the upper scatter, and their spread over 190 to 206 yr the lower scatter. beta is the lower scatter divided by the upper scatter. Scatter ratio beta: 4.0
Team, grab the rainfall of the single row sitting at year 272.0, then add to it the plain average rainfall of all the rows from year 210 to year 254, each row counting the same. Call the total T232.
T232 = 245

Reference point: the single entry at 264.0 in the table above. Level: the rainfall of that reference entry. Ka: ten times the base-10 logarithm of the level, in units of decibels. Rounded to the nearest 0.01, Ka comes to 20.90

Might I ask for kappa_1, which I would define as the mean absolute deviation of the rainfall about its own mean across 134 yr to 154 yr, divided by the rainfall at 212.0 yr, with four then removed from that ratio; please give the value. -3.97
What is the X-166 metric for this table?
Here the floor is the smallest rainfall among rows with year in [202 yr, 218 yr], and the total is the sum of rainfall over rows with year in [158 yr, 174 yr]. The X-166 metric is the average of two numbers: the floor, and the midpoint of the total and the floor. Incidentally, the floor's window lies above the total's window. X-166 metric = 222.2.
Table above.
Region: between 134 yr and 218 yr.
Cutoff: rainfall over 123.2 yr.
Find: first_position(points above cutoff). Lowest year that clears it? 136.0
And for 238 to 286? 248.0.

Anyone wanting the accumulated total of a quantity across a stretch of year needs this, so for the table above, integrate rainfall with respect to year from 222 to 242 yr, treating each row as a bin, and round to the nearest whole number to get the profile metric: 2409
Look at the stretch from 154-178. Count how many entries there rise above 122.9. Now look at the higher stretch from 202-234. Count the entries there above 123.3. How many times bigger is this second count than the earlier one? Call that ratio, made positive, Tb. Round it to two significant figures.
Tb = 2.0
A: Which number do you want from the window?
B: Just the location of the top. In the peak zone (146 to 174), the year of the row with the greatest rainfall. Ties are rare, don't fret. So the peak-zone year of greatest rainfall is 160.0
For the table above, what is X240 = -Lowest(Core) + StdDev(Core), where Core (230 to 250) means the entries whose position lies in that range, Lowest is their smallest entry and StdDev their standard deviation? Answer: -107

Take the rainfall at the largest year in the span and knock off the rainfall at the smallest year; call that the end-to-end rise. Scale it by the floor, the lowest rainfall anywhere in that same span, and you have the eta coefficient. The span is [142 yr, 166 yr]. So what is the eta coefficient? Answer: -0.08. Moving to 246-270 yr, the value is -0.03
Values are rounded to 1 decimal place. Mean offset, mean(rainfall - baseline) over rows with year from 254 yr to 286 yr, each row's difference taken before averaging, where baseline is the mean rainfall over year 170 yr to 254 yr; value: -9.9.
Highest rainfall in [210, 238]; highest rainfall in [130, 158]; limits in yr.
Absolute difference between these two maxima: 10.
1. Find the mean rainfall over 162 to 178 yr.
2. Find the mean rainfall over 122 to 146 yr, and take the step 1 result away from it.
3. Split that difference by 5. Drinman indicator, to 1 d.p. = 0.7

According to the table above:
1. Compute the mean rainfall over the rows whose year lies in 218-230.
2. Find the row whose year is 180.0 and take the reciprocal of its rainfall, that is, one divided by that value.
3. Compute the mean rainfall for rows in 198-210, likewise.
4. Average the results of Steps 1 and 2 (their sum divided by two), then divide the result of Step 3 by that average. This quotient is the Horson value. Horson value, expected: 2.12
